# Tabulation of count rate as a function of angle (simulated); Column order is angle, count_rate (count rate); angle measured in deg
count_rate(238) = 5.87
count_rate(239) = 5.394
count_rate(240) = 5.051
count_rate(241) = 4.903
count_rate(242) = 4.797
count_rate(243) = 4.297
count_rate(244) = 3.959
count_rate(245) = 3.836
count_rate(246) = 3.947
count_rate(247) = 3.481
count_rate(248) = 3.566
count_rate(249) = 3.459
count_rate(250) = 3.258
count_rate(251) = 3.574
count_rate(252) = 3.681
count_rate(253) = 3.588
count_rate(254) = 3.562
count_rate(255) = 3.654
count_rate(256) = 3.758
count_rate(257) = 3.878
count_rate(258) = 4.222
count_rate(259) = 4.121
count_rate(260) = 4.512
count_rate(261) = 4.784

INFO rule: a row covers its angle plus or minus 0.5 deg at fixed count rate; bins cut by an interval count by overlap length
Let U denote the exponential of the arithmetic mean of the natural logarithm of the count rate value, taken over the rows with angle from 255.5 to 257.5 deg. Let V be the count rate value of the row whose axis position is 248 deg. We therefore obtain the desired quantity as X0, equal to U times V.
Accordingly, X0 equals 13.6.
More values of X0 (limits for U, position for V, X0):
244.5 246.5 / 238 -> 22.8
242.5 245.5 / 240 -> 20.3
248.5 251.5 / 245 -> 13.1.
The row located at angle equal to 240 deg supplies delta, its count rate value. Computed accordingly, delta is 5.051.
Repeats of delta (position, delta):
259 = 4.121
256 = 3.758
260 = 4.512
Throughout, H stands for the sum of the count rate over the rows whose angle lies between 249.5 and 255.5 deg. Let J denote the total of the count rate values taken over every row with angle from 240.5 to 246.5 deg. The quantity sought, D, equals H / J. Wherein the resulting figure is 0.83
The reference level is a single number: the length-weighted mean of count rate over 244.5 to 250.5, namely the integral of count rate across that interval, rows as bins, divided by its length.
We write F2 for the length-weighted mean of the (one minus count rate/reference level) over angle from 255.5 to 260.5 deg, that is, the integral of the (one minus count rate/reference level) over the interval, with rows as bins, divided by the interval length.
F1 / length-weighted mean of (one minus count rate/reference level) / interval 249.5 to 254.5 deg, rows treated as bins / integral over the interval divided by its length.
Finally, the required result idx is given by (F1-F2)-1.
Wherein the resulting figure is -0.84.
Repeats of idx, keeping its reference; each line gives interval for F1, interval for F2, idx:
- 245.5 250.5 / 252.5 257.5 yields -0.96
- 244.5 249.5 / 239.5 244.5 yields -0.74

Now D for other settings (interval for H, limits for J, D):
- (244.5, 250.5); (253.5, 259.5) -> 0.93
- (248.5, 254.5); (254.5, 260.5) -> 0.87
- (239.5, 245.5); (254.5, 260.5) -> 1.11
